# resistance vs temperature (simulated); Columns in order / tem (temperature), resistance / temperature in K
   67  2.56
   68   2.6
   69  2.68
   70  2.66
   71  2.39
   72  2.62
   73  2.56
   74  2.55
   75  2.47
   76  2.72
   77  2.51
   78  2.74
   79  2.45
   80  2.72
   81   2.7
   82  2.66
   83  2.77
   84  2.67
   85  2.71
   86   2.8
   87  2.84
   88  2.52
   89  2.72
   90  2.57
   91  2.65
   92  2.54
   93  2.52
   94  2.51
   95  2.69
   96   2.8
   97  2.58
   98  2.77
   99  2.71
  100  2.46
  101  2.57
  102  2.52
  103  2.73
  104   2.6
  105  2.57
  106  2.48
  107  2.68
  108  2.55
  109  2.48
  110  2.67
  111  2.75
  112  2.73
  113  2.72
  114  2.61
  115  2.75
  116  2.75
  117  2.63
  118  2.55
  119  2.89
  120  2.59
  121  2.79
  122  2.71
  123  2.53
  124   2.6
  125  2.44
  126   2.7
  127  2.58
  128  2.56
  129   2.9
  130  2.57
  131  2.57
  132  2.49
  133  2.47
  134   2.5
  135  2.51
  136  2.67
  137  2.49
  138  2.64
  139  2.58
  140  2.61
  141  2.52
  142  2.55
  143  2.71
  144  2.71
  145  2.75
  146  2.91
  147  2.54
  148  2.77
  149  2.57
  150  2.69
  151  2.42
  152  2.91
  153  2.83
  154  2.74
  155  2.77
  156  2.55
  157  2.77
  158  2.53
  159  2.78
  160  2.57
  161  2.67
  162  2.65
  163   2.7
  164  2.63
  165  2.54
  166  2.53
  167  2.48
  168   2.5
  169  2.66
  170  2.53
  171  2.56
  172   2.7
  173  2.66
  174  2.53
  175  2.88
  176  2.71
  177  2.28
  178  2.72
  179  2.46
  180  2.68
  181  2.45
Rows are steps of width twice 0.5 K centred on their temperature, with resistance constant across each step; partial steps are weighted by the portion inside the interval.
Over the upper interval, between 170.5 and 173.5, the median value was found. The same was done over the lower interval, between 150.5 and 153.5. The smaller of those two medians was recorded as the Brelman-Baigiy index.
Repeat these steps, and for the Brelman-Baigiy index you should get 2.66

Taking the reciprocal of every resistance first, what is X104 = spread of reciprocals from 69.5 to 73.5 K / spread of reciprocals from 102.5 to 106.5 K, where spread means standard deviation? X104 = 1.24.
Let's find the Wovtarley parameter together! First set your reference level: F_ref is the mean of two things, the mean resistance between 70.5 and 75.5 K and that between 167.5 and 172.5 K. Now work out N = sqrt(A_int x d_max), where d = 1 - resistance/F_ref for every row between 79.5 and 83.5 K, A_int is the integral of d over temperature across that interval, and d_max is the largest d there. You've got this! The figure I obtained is 0.10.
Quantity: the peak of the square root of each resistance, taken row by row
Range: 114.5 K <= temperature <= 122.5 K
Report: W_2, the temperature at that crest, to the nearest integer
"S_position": 119 K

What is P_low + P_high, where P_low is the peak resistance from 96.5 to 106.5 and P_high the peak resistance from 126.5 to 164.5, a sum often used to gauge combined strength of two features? 5.68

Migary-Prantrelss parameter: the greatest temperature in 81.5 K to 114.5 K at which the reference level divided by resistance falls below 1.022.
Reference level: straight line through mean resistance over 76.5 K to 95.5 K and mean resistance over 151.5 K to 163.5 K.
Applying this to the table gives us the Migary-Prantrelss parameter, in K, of 113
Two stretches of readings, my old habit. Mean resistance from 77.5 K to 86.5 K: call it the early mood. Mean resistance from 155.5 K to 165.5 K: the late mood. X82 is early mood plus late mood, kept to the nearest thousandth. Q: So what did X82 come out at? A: 5.330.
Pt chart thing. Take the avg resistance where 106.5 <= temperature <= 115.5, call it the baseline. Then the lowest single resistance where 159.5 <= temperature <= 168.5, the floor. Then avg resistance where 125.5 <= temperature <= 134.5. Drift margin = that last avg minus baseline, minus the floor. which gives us -2.55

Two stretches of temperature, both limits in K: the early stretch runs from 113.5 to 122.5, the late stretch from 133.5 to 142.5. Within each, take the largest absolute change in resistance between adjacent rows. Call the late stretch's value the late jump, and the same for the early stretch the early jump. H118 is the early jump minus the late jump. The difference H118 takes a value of 0.16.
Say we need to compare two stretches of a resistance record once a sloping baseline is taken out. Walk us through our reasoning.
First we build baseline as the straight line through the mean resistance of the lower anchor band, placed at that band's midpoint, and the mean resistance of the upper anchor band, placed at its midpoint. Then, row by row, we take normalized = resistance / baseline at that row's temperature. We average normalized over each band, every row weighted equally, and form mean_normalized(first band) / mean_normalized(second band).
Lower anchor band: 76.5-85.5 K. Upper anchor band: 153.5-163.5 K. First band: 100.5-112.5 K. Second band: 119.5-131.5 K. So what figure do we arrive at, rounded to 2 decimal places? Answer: 0.99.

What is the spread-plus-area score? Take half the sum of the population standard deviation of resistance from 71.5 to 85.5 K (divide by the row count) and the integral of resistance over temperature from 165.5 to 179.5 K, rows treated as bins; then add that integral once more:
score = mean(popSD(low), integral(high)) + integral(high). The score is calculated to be 54.4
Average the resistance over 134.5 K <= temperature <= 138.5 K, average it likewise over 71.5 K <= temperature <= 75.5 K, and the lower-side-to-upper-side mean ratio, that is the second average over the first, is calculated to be 0.99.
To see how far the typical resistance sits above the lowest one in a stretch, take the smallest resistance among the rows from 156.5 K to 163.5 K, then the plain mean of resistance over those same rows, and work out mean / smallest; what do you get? 1.05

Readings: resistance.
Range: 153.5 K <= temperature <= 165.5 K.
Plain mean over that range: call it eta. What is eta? 2.66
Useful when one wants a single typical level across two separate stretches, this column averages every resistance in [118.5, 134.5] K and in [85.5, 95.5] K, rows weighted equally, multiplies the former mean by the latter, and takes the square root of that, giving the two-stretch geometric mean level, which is 2.63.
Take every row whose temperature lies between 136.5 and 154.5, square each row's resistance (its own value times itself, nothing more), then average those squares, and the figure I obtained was 7.11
